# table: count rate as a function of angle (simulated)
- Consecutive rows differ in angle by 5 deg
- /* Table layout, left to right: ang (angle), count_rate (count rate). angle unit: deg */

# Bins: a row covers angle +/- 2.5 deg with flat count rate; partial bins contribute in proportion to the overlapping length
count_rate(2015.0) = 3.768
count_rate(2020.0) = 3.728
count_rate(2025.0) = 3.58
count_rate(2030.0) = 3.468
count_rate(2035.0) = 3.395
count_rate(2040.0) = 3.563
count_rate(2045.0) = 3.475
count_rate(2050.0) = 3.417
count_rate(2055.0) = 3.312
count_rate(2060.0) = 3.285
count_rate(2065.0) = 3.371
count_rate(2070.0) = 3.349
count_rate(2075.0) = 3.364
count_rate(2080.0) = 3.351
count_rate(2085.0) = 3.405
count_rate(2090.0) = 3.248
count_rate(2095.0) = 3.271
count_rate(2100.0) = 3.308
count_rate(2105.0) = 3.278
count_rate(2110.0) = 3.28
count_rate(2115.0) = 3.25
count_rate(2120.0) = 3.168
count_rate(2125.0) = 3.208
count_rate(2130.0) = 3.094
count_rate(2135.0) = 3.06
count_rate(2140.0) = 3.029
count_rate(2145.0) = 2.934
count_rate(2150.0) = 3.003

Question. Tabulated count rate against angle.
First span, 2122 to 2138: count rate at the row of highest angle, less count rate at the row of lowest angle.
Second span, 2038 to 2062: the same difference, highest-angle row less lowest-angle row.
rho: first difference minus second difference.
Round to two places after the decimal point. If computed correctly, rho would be 0.13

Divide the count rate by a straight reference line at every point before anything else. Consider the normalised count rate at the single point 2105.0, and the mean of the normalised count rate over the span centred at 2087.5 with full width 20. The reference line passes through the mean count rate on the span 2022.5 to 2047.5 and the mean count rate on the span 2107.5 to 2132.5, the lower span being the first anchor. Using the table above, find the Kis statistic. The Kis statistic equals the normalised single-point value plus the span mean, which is 2.010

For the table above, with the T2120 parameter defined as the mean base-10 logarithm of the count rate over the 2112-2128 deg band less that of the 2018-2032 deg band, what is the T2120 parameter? -0.05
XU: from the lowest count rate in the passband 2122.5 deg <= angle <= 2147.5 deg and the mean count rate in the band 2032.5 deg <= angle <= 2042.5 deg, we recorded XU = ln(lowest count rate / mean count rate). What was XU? -0.17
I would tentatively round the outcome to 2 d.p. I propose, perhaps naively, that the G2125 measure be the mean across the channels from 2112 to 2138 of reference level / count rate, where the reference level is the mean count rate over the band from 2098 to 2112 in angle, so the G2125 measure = 1.04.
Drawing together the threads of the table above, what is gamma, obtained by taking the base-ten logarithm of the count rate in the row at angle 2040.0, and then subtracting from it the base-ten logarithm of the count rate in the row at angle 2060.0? 0.04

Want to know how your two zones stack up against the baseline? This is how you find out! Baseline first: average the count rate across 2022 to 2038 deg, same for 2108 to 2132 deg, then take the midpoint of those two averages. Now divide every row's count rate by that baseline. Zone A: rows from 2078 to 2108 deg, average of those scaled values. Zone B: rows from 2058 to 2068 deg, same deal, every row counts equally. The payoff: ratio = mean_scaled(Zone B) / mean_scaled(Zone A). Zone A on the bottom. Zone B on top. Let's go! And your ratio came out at 1.01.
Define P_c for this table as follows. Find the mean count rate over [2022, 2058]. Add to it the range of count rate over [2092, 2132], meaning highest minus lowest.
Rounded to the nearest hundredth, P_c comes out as 3.67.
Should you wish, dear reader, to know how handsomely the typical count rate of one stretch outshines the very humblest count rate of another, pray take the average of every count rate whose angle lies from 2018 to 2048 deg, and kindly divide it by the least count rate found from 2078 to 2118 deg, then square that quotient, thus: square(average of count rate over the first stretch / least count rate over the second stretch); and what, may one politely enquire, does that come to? 1.18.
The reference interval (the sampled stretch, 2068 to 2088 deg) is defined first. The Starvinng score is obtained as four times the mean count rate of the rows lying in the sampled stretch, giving 13.5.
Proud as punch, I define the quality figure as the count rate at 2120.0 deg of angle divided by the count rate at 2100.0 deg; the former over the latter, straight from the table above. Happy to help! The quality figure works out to 0.96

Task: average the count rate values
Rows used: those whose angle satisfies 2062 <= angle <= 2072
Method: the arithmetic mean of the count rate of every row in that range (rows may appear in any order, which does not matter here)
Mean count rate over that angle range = 3.36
